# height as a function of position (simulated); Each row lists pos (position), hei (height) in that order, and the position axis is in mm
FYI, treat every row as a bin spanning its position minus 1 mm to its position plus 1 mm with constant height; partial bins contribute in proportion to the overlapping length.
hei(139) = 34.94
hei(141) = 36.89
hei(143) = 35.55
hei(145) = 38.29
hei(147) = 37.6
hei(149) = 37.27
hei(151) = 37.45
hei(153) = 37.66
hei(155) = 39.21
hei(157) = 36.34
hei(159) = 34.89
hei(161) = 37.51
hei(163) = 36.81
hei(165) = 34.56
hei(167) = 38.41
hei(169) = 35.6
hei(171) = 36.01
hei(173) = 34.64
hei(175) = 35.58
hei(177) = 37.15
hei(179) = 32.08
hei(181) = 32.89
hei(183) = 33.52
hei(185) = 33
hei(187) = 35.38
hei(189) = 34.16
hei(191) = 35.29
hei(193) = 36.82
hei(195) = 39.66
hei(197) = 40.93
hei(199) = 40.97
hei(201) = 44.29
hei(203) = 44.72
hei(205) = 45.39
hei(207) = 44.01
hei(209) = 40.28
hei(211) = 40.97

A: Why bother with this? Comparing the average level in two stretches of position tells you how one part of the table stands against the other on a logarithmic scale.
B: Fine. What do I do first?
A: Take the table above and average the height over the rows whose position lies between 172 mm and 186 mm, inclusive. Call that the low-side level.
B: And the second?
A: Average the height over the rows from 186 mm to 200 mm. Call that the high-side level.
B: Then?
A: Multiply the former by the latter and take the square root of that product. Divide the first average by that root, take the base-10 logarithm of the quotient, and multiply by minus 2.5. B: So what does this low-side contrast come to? 0.05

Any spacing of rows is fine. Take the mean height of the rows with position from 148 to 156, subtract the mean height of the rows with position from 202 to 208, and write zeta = -6.8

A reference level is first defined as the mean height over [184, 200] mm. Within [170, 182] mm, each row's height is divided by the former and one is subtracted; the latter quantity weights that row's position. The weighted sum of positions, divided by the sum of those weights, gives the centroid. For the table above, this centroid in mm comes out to 177.6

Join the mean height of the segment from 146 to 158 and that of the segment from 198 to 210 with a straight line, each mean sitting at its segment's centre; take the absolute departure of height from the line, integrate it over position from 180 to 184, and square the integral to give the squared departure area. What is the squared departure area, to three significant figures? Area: 940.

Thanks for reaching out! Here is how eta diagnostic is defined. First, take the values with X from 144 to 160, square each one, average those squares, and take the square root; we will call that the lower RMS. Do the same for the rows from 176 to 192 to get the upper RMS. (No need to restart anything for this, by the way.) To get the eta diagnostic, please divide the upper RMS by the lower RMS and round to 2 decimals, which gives 0.92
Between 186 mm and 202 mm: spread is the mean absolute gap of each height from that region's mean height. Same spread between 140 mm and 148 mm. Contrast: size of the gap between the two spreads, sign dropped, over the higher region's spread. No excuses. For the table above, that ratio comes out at 0.71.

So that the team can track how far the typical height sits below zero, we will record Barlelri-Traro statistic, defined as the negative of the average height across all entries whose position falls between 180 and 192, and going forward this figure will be -34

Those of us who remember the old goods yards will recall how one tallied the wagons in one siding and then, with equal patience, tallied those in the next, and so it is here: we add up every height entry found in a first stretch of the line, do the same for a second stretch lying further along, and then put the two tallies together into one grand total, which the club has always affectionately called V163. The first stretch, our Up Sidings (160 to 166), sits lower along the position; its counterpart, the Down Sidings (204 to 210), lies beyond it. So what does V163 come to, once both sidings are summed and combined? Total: 239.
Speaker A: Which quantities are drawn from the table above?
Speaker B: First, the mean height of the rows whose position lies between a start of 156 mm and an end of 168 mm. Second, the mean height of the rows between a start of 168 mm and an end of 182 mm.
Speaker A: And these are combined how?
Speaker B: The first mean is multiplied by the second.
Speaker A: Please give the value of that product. 1269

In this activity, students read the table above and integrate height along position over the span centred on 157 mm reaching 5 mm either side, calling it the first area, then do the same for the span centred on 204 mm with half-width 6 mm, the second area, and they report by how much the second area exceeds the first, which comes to 148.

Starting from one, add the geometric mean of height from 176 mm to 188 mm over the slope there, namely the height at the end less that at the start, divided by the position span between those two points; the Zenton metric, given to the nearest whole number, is -191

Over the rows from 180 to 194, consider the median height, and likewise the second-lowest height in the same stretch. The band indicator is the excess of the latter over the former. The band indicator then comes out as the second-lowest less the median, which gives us -1.2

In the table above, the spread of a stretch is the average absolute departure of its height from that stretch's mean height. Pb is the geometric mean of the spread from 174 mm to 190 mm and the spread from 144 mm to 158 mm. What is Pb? 0.91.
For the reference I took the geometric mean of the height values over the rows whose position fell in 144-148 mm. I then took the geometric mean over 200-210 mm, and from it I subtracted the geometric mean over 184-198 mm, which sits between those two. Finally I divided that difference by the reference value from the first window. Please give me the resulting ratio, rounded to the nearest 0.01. 0.19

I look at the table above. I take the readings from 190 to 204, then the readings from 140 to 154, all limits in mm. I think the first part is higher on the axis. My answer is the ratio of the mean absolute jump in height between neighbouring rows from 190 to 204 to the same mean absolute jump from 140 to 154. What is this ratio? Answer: 1.72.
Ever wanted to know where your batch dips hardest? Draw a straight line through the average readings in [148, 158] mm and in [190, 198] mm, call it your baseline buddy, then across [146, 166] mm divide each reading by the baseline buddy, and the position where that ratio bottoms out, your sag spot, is 165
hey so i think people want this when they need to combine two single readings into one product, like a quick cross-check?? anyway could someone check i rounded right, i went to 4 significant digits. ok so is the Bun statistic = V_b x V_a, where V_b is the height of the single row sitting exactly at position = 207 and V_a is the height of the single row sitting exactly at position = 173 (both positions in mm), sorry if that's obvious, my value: 1525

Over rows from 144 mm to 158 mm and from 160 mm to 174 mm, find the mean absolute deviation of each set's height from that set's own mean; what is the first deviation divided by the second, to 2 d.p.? 0.52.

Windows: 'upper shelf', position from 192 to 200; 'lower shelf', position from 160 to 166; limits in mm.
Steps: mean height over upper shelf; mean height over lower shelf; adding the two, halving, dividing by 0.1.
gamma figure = 379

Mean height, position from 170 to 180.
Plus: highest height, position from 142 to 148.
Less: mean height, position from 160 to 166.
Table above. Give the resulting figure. 37.1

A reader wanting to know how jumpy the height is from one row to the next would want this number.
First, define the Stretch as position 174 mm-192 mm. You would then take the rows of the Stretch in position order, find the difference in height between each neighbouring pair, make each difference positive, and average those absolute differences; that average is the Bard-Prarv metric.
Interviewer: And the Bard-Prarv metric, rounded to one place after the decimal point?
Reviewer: 1.7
